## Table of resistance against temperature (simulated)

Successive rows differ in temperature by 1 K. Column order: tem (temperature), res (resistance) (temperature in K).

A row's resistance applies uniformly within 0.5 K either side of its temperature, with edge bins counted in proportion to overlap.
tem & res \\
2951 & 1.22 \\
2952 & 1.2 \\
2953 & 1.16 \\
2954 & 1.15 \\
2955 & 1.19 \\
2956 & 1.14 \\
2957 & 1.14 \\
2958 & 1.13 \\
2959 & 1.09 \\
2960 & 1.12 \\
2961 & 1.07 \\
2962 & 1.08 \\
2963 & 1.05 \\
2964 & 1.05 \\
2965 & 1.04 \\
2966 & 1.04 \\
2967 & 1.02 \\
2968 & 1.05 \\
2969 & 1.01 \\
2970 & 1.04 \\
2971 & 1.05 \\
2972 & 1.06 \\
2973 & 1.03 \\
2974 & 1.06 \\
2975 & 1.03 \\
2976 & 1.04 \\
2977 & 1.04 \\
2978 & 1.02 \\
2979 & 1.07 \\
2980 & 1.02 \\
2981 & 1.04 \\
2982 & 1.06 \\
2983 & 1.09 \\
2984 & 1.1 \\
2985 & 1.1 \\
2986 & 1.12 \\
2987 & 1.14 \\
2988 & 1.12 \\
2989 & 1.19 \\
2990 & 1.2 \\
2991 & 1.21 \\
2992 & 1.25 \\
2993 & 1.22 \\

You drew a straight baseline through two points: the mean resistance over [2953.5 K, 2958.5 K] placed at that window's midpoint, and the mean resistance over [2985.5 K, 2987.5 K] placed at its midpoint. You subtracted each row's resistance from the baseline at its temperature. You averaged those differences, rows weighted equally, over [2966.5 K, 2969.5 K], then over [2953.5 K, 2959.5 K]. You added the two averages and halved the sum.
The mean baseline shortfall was 0.063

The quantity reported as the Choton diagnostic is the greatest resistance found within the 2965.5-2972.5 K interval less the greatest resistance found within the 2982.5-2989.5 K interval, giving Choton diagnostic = -0.130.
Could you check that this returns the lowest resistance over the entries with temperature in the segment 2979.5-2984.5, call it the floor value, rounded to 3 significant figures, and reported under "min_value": 1.02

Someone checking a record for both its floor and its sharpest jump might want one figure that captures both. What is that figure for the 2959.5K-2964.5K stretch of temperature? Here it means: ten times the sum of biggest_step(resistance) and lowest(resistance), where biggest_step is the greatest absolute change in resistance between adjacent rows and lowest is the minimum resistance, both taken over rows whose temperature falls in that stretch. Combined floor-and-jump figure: 11.0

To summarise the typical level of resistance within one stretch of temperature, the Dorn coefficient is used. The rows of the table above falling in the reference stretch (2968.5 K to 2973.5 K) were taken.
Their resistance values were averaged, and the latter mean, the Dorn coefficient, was 1.04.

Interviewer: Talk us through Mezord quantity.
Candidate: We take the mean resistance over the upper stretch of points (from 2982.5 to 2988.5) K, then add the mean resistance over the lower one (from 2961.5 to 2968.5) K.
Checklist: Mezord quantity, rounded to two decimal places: 2.16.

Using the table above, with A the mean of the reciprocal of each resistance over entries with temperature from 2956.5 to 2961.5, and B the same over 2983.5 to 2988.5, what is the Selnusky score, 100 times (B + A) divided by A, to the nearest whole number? 199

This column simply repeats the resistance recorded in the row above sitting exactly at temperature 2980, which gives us 1.02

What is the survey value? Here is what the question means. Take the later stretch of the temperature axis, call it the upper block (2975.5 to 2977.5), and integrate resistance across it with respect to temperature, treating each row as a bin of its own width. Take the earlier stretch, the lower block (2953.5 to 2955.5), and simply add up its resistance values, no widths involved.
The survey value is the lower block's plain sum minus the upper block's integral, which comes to 0.26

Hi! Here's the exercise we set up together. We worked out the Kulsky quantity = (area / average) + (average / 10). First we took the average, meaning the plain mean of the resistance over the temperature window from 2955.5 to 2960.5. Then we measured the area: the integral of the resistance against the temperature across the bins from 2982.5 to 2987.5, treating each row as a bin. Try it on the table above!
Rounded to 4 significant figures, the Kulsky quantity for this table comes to 5.050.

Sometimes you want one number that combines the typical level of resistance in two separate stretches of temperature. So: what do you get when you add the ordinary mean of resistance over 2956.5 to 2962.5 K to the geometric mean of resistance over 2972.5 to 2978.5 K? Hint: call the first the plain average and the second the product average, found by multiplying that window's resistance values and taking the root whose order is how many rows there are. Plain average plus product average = 2.14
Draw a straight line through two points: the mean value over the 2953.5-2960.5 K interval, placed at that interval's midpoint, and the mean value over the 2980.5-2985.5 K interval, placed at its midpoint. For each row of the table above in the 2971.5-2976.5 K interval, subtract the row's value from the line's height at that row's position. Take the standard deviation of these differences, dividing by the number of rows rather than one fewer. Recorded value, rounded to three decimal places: 0.013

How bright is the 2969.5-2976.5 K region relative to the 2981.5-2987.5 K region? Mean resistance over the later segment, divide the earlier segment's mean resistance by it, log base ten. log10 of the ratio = -0.02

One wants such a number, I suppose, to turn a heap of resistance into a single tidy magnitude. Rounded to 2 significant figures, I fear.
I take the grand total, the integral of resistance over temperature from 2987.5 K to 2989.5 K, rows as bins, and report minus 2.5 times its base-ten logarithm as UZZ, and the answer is -0.91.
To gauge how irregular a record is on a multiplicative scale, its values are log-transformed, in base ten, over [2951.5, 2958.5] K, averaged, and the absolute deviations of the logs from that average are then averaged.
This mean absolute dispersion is 0.0079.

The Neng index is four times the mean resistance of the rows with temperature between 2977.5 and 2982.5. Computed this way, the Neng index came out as 4.17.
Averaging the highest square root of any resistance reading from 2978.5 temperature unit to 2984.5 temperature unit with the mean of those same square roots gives 1.040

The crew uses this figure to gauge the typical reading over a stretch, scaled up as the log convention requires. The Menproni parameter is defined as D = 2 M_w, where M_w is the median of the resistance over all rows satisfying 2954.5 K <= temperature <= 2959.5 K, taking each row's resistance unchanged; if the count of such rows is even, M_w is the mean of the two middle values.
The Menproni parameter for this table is 2.28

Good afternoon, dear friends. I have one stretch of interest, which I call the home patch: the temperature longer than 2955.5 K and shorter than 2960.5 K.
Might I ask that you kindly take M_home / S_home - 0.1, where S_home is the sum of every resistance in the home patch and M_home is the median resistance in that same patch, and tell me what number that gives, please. 0.1011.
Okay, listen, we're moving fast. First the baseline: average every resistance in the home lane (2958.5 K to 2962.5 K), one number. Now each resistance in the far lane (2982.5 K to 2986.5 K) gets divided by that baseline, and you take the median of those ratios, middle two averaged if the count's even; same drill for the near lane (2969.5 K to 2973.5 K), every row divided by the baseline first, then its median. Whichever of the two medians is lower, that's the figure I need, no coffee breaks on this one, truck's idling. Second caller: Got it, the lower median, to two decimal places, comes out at 0.96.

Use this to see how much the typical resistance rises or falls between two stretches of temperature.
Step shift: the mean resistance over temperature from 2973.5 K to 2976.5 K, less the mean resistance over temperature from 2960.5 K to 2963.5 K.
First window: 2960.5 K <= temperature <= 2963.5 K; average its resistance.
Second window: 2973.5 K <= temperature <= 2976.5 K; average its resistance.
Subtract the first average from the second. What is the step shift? -0.02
